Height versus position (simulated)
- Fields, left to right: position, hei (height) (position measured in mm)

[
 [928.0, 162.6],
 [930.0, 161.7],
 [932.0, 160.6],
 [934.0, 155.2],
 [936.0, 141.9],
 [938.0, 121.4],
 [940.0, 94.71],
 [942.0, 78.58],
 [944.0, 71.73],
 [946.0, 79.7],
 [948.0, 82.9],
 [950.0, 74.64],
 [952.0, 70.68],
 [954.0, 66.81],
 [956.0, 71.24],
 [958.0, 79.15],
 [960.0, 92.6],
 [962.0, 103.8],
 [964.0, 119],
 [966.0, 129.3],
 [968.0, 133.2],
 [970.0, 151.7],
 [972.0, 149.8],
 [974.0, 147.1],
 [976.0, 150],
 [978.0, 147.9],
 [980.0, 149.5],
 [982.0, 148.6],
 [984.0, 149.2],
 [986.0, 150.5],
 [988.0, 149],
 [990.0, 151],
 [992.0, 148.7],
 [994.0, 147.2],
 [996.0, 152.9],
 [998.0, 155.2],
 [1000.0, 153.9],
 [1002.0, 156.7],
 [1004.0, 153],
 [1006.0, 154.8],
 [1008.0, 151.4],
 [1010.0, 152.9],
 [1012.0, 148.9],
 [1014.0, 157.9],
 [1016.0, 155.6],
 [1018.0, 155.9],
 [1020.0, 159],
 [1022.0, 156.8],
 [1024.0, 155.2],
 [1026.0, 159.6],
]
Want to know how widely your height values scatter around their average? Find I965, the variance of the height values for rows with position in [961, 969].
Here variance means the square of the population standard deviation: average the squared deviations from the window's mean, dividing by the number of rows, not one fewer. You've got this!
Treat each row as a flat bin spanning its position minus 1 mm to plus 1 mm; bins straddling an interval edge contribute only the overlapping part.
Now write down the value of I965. 129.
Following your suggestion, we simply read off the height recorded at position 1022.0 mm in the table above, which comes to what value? 156.8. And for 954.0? 66.81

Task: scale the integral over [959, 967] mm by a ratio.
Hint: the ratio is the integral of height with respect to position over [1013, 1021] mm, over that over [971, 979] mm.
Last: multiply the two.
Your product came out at 940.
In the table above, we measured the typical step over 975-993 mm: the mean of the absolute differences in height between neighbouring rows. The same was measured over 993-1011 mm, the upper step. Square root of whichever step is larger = 1.7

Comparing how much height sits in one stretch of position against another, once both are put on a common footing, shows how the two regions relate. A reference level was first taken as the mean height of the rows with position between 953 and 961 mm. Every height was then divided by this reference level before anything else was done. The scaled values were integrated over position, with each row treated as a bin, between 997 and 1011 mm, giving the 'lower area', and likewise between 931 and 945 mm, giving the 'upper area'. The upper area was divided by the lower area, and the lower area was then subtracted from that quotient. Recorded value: -27.1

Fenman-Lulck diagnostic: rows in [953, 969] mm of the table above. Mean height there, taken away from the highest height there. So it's 34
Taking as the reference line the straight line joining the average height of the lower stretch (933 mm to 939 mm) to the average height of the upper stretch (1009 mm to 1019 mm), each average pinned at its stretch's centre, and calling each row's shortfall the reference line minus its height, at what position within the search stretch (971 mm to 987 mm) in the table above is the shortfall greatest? 982.0 mm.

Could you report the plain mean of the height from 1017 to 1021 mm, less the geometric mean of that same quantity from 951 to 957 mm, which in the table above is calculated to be 88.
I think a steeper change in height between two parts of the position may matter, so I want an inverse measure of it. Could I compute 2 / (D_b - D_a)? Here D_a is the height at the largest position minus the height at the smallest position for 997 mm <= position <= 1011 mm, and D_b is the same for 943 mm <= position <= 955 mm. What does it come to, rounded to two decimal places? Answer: -0.76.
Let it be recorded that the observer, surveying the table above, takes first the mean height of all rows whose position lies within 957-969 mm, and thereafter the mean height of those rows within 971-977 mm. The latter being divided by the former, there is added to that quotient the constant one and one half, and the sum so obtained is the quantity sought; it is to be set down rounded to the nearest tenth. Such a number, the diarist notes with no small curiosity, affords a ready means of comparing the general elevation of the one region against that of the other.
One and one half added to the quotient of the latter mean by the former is 2.9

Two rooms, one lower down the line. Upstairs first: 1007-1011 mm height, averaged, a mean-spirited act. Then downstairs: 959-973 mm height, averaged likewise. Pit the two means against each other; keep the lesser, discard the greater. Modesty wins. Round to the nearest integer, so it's 126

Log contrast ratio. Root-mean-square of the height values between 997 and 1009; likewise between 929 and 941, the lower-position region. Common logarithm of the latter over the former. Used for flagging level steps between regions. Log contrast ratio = -0.038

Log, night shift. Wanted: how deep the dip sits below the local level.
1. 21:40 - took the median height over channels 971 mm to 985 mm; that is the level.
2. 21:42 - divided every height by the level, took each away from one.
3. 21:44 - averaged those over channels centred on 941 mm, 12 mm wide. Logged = 0.34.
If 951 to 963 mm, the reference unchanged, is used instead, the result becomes 0.46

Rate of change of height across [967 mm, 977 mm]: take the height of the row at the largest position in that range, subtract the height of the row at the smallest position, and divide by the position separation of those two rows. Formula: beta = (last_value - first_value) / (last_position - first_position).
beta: 2.1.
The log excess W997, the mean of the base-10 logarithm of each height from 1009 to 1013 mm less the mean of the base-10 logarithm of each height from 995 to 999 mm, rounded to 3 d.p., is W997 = -0.009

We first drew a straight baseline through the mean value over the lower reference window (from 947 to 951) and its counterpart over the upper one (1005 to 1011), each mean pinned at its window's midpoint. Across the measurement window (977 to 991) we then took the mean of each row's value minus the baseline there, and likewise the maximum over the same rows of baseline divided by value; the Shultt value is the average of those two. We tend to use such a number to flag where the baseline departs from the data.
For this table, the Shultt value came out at 14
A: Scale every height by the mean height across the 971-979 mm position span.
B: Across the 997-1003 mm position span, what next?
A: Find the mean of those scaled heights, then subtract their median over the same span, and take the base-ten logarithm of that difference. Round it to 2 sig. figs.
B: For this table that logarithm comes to -3.3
